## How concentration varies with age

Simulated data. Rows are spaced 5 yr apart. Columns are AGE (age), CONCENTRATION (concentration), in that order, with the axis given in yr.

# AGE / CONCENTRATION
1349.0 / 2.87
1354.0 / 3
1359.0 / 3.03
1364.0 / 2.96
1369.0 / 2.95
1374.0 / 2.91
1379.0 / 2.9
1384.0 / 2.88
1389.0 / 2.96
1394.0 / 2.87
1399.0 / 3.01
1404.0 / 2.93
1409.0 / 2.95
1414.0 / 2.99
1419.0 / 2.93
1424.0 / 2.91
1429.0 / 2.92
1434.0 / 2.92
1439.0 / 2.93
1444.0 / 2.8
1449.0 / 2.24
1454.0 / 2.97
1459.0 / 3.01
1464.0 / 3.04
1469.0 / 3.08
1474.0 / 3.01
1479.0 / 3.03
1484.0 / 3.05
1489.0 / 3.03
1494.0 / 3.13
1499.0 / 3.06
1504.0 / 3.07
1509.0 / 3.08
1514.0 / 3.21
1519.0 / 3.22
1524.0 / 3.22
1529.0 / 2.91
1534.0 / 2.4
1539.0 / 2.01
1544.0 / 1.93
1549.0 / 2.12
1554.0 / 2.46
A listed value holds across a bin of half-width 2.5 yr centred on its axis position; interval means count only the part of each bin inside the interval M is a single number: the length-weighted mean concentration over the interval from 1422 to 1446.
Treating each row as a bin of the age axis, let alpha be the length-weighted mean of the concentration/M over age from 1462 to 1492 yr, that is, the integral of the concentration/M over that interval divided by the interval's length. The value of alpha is 1.05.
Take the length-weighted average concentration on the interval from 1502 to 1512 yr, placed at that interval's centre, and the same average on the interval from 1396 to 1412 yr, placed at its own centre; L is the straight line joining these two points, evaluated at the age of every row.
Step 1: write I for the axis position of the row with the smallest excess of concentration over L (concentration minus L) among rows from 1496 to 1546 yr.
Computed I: 1544.0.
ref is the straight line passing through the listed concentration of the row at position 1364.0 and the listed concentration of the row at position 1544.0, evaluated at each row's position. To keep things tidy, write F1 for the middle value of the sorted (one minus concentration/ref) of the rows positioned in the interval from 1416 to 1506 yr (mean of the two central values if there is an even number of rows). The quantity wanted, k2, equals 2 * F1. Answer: -0.5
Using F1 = -0.26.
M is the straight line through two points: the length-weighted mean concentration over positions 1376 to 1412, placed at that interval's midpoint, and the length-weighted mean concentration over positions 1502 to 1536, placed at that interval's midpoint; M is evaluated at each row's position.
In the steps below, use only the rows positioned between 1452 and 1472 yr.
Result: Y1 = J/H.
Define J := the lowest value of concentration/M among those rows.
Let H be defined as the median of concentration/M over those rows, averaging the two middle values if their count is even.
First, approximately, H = 1.01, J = 1.00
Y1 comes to 0.984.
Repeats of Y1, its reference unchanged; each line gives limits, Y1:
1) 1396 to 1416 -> 0.988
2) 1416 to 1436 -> 0.998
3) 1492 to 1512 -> 0.997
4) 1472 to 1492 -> 0.996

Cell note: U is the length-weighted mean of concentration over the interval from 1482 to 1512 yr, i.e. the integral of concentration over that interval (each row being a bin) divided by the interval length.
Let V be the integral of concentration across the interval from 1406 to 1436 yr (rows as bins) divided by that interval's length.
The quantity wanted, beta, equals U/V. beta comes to 1.05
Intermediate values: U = 3.073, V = 2.94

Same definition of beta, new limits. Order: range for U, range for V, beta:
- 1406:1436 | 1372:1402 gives 1.01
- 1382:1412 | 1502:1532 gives 0.94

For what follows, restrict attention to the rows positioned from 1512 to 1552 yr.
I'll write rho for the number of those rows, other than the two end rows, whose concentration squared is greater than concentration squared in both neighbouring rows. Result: 0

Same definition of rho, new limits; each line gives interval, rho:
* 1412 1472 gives 1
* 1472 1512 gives 2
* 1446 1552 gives 3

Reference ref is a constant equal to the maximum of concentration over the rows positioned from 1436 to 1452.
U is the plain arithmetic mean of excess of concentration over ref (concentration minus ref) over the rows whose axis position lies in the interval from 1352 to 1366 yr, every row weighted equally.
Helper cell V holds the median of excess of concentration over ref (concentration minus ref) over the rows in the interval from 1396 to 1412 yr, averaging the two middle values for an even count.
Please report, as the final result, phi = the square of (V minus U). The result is 0.002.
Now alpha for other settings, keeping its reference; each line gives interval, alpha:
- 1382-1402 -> 1.01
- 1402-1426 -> 1.02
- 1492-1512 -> 1.07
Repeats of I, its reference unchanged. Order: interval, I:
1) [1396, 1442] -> 1434.0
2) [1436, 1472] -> 1449.0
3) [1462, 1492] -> 1474.0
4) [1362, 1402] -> 1394.0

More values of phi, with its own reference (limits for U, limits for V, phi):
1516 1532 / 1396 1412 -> 0.028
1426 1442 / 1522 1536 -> 0.000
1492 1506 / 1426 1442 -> 0.028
